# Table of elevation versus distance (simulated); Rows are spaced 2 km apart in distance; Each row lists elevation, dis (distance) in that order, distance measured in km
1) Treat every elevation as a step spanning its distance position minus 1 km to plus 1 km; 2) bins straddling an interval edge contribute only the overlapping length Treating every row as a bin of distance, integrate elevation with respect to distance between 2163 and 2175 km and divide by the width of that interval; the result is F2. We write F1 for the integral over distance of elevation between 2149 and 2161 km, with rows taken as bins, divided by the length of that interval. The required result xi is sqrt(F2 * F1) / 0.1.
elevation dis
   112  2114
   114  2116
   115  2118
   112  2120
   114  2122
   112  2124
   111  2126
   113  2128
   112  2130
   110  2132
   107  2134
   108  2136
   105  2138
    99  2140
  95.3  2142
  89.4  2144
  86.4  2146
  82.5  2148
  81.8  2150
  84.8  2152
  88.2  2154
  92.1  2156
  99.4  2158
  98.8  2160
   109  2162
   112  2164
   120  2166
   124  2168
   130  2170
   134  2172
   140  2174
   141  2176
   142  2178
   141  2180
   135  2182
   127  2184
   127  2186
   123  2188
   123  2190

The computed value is 1073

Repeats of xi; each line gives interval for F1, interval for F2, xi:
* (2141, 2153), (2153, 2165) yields 931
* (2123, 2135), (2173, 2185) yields 1235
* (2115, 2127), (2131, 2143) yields 1084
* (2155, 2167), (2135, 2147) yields 1011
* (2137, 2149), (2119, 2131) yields 1022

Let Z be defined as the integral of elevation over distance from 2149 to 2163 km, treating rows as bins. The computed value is 1308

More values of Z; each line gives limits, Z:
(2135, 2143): 815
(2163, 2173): 1240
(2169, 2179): 1374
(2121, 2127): 674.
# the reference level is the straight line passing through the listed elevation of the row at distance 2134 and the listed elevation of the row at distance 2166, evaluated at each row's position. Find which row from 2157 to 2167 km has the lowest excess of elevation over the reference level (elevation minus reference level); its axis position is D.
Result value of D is 2160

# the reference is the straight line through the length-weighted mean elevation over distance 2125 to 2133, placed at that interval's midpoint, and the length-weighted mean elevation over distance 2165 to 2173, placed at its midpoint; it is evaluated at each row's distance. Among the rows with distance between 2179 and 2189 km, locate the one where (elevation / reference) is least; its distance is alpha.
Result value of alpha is 2188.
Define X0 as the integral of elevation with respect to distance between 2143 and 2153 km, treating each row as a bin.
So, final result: 850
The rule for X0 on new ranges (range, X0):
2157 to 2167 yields 1078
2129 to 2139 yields 1084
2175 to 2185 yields 1372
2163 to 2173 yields 1240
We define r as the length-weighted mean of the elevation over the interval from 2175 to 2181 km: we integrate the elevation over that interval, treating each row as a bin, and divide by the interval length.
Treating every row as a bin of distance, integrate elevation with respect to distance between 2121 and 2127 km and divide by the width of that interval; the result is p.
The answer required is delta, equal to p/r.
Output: 0.8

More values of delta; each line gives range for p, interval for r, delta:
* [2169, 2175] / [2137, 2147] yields 1.4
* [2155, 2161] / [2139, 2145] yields 1.0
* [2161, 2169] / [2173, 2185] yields 0.8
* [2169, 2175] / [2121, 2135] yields 1.2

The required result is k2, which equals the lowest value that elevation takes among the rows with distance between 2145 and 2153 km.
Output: 81.8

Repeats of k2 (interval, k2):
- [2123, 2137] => 107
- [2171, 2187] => 127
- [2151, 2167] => 84.8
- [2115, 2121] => 112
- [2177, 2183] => 135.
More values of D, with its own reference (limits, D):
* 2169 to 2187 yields 2186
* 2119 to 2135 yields 2134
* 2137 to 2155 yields 2150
